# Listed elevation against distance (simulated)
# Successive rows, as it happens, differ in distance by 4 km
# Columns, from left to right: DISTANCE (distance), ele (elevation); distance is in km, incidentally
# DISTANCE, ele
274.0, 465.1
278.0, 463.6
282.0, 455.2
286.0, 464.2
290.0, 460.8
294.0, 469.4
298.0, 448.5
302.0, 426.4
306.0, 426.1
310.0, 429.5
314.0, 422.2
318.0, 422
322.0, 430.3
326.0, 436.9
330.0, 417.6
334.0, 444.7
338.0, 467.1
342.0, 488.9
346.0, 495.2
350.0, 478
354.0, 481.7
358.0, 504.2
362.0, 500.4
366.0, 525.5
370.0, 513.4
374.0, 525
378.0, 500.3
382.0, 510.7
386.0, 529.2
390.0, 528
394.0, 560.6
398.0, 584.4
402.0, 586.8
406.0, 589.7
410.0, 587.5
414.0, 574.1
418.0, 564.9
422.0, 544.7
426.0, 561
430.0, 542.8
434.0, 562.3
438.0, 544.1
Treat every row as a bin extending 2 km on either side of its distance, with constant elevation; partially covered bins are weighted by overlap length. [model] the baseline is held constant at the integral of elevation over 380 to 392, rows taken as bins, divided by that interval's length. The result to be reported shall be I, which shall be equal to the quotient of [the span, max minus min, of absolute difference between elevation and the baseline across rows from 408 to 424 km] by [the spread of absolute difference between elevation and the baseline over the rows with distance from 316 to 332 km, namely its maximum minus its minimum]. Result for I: 2.2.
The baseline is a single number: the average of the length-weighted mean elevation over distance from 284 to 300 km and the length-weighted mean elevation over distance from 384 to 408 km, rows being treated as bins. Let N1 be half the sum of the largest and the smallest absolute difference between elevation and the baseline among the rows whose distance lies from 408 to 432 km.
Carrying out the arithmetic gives 53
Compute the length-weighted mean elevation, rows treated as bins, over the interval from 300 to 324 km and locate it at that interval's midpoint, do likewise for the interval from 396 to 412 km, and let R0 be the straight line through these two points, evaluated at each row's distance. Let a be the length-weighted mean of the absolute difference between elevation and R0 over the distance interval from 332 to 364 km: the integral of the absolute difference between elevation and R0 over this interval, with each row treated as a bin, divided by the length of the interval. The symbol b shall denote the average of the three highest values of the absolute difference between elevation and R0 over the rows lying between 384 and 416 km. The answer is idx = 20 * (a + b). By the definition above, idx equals 841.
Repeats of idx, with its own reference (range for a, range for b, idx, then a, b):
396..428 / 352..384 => 1242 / 30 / 32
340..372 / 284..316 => 1762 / 11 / 77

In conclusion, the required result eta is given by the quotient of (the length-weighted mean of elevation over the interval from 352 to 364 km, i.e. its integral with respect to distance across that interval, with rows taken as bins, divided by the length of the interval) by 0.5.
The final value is 991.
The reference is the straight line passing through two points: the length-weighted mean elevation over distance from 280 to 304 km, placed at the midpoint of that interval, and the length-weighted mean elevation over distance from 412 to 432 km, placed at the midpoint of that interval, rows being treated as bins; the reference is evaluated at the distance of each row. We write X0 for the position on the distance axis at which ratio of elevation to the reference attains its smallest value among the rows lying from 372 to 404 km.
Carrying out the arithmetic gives 378.0 km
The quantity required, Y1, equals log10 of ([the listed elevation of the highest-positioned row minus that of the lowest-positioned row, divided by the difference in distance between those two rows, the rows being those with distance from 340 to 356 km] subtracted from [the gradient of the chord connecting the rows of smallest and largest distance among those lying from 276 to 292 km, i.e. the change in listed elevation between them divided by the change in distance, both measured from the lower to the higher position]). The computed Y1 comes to -0.44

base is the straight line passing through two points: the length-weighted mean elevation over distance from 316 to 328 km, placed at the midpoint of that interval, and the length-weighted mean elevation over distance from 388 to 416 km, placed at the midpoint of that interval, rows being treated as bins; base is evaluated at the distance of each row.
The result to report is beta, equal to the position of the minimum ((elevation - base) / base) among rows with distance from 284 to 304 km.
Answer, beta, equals 302.0 km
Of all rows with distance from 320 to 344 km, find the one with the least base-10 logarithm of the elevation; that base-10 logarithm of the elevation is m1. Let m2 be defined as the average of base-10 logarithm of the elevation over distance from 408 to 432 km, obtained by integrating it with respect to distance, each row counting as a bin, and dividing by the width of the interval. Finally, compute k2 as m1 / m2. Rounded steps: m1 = 2.621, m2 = 2.75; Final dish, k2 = 0.95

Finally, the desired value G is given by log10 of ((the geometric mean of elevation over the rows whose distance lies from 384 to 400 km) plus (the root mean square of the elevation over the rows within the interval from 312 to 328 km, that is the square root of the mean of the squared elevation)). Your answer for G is 2.99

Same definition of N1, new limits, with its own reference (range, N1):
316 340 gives 70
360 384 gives 7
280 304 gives 64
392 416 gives 63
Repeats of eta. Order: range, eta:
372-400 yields 1068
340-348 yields 984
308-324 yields 852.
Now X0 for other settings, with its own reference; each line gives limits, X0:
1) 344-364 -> 350.0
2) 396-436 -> 430.0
